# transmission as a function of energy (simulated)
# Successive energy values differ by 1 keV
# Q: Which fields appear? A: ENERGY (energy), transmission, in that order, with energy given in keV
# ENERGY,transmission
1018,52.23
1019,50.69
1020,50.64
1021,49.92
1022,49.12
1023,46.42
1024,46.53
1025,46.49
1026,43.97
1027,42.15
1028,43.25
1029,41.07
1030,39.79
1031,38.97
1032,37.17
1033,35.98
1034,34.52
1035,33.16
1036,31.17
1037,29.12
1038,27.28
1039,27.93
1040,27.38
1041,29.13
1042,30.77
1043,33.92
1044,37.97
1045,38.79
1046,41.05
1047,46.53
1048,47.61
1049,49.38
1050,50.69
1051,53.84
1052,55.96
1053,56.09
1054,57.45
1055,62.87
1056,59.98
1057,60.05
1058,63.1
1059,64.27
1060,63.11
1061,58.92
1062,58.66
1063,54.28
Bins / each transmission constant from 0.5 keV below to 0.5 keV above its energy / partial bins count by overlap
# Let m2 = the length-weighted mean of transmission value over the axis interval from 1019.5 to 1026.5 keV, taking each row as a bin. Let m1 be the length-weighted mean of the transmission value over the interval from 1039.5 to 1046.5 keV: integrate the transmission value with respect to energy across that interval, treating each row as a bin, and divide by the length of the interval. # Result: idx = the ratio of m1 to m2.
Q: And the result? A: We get 0.7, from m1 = 34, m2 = 48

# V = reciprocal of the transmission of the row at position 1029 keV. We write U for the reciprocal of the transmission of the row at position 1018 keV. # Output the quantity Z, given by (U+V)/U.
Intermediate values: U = 0.019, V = 0.024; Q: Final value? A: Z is 2.3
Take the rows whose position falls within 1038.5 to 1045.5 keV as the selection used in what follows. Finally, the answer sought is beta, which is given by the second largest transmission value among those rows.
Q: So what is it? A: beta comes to 37.97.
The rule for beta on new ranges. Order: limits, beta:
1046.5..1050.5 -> 49.38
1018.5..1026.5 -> 50.64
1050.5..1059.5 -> 63.1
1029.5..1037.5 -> 38.97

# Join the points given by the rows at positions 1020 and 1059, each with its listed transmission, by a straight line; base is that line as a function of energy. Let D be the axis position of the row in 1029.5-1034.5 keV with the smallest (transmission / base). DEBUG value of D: 1034 keV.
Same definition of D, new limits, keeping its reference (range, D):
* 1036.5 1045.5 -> 1040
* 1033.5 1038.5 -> 1038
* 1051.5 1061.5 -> 1053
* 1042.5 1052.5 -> 1043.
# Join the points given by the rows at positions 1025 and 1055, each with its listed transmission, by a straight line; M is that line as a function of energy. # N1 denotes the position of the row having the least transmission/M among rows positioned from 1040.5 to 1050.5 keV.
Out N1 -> 1041 keV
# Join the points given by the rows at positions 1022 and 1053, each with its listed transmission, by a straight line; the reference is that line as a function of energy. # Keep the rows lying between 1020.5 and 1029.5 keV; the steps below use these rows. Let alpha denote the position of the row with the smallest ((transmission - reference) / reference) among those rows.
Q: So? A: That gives 1029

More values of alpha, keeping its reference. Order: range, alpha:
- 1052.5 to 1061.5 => 1053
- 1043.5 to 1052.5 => 1044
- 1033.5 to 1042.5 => 1040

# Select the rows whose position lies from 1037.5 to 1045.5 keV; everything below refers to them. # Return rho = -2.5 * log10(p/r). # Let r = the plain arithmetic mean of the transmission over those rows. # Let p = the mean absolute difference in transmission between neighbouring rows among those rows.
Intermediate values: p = 1.80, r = 32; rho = 3.1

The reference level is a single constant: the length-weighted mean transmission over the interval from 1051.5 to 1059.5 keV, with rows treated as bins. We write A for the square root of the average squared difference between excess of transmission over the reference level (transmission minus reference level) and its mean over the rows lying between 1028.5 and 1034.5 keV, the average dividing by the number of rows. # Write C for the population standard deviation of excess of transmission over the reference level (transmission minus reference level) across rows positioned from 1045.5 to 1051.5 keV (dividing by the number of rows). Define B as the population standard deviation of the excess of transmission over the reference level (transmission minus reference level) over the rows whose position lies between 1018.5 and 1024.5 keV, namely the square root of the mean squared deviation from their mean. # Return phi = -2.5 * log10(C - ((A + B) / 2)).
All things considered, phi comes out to -0.7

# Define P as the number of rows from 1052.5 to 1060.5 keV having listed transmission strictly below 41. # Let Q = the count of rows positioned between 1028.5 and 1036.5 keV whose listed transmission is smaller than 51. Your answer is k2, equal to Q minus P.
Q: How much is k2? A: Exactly 8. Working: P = 0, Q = 8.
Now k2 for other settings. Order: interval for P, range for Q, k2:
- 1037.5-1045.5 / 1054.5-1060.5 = -8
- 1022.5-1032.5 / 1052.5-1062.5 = -3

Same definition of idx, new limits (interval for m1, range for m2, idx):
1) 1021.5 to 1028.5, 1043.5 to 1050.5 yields 1.0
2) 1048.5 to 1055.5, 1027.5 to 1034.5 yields 1.4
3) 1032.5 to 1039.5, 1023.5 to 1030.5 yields 0.7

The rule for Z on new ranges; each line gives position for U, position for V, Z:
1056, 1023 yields 2.3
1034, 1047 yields 1.7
